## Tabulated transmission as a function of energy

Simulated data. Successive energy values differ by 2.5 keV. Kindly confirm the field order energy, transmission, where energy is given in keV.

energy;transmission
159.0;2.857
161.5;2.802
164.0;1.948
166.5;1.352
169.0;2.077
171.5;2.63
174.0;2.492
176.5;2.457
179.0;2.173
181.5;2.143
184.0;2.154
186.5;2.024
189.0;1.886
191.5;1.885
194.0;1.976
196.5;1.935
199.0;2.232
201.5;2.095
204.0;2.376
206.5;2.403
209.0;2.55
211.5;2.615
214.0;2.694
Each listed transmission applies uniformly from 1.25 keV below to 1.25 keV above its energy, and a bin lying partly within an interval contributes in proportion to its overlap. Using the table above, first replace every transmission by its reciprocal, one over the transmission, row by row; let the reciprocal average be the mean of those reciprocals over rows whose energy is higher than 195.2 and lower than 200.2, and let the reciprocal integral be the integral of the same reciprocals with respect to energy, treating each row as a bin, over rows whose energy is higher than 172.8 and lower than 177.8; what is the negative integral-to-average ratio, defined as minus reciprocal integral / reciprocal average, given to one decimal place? -4.2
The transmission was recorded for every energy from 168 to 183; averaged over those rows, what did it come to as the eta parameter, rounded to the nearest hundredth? 2.33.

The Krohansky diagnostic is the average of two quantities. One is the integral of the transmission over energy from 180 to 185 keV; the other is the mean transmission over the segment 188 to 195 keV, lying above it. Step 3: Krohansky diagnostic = 6.3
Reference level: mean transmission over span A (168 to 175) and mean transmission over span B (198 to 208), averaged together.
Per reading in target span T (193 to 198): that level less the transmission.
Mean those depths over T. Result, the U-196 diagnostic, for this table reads 0.38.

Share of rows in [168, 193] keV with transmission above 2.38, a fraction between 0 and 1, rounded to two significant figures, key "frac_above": 0.30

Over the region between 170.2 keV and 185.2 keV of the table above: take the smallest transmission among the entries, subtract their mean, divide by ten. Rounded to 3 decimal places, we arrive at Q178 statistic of -0.020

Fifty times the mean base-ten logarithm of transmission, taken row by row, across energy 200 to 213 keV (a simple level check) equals 19.0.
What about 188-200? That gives 14.8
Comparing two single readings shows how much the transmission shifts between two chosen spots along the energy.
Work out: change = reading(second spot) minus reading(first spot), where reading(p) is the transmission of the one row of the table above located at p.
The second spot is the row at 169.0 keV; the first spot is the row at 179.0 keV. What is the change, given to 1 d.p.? -0.1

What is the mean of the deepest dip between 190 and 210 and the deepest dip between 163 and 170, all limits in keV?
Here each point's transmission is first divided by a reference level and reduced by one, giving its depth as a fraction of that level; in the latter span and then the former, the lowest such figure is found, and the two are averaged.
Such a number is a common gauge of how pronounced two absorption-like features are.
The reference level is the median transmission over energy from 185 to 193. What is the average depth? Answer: -0.14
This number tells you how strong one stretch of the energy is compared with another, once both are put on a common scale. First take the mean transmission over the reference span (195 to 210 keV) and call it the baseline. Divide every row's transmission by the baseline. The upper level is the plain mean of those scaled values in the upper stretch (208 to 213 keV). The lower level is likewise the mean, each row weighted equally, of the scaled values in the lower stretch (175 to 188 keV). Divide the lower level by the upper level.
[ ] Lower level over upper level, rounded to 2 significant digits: 0.85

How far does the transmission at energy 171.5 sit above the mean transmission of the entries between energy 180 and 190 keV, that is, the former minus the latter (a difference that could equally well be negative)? 0.6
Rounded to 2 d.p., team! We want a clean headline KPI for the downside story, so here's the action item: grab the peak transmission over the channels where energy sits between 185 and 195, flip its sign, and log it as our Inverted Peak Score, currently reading -2.02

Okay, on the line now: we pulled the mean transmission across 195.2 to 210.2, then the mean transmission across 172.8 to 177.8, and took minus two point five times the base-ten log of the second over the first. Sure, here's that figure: -0.10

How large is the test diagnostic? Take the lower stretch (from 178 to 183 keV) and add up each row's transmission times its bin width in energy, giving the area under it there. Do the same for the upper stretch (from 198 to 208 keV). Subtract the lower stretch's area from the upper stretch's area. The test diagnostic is 12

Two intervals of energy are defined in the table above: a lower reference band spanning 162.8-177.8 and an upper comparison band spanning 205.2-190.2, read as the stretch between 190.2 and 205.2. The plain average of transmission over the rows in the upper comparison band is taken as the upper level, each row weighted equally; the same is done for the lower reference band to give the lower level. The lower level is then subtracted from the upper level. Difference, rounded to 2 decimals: -0.08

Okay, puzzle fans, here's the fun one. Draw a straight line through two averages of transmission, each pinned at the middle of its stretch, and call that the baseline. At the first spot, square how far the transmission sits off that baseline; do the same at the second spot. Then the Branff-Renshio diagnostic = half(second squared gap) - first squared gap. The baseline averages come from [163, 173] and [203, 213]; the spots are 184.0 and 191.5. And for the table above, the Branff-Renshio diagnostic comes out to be 0.08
